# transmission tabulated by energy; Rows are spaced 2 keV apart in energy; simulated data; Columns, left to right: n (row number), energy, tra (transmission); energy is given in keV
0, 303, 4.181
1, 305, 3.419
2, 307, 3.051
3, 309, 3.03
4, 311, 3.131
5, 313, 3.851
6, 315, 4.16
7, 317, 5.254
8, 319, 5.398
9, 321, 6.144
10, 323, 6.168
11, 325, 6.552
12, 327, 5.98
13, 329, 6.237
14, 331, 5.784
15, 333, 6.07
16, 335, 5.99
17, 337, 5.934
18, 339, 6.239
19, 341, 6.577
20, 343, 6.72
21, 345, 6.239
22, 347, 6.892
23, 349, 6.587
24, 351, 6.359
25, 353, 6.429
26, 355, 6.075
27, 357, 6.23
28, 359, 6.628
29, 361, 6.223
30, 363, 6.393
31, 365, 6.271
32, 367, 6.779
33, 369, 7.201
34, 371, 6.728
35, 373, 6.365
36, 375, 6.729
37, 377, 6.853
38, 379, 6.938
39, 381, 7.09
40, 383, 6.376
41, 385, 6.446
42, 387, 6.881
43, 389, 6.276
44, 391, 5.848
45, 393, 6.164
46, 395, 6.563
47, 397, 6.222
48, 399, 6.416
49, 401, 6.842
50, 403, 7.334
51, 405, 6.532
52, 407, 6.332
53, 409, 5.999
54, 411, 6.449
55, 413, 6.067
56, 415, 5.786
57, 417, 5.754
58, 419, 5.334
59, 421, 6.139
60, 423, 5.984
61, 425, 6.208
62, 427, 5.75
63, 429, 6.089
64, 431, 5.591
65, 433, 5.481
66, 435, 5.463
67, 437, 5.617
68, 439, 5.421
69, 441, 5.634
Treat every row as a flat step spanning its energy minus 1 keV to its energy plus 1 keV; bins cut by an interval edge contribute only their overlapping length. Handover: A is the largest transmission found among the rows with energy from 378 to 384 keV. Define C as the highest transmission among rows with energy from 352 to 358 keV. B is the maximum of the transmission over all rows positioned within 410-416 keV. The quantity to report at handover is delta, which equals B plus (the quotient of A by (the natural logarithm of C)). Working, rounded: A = 7.09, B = 6.449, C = 6.429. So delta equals 10.3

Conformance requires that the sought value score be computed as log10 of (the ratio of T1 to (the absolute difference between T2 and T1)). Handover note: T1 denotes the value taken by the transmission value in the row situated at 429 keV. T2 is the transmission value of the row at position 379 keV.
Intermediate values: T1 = 6.089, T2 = 6.938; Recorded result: 0.86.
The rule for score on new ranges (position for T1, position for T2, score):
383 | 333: 1.32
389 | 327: 1.33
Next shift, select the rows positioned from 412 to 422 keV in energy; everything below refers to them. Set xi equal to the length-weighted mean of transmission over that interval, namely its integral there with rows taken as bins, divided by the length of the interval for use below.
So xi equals 5.8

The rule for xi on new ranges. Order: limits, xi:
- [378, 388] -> 6.7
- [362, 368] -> 6.5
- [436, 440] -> 5.5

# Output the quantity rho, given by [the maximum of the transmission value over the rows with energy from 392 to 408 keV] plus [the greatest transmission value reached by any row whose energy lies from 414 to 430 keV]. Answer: 13.54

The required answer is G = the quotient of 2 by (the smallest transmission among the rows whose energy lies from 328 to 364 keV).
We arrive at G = 0.35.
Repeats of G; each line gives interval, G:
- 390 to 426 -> 0.37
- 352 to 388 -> 0.33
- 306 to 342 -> 0.66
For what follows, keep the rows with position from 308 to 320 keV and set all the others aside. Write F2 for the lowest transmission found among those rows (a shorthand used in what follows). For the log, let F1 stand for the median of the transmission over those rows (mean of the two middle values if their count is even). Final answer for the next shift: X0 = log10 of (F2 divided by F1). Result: -0.121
